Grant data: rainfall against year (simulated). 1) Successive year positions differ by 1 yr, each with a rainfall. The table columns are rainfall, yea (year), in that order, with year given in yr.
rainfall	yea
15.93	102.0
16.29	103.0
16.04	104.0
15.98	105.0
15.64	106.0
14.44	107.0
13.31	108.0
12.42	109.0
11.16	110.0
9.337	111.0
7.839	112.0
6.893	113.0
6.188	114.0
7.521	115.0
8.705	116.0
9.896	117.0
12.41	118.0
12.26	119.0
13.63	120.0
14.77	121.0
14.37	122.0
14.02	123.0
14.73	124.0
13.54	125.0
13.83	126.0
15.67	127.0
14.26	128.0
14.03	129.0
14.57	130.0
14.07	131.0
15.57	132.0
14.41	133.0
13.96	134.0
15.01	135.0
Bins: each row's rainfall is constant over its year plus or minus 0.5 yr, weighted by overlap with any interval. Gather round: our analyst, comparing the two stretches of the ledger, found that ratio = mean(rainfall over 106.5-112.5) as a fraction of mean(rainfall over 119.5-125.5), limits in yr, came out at 0.81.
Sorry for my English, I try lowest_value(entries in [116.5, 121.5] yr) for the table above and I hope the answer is 9.896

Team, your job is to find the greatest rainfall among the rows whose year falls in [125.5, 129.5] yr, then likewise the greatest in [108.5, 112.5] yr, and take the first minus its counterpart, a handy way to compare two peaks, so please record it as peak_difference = 3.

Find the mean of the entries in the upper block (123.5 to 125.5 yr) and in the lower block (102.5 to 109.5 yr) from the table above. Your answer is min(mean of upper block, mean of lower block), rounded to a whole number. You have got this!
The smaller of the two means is 14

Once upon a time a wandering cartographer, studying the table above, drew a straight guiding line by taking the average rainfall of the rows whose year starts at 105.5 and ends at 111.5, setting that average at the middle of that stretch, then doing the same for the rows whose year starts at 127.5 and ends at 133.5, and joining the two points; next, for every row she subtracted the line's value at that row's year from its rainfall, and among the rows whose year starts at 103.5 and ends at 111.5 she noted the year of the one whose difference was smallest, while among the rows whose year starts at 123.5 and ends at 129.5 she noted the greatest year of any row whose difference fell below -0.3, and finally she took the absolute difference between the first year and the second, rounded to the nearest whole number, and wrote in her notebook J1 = 18 yr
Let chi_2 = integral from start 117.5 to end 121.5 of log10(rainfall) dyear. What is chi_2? 4.49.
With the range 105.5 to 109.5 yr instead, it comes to 4.57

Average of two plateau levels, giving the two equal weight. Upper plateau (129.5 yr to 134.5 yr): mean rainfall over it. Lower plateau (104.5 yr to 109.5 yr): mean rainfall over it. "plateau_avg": 14.4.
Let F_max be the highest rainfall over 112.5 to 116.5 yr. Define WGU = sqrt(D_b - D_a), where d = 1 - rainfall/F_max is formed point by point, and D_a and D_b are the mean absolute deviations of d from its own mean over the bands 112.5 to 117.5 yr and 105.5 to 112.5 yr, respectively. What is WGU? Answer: 0.35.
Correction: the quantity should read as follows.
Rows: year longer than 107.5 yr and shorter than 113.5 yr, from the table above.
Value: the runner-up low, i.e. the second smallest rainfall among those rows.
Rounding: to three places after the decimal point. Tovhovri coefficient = 7.839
